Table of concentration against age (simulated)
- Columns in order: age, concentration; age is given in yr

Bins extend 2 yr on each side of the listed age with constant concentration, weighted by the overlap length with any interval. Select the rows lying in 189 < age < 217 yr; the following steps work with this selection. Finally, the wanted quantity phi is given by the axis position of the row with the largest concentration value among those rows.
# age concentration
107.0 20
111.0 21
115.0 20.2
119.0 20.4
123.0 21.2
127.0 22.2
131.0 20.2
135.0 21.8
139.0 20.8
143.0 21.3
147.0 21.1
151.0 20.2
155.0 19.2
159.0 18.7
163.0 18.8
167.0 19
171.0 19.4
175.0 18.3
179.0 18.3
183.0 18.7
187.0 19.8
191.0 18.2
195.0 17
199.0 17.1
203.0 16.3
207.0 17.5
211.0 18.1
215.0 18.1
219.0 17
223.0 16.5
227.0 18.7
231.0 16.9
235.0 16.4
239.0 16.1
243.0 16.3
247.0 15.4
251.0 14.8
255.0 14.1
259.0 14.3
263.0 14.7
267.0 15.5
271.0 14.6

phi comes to 191.0 yr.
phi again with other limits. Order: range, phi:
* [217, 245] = 227.0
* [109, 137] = 127.0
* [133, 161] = 135.0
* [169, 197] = 187.0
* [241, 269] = 243.0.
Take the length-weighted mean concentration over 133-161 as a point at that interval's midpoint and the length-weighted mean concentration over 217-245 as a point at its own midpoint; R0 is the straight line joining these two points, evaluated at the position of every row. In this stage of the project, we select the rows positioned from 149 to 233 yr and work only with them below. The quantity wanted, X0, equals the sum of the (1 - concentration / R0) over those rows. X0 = 0.4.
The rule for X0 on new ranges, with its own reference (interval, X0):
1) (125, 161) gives 0.0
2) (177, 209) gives 0.3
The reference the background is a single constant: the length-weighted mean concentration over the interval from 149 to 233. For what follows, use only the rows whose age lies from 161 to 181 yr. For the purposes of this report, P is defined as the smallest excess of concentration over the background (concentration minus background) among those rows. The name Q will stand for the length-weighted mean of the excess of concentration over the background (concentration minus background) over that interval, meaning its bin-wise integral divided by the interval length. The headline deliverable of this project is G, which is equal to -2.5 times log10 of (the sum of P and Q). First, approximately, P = 0.1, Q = 0.6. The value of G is 0.4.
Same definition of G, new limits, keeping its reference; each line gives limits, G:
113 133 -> -1.7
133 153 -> -1.7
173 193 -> 0.8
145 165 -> -0.7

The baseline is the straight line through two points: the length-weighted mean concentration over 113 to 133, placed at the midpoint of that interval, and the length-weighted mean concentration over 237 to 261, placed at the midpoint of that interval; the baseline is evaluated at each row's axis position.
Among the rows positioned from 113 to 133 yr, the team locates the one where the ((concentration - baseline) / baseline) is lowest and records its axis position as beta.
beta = 115.0 yr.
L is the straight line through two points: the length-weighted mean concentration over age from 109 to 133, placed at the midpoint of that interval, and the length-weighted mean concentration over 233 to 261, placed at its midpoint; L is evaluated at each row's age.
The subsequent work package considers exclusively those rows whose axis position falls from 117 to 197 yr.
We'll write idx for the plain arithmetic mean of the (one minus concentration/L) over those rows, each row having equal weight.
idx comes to -0.023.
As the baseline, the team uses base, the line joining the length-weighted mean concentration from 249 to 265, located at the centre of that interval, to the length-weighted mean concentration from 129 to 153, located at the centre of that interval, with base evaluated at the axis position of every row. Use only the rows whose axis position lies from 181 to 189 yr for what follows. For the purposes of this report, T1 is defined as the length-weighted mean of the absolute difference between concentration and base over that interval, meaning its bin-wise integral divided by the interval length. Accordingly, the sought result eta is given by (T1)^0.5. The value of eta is 0.89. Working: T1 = 0.79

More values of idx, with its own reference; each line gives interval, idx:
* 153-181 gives 0.002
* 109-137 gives -0.011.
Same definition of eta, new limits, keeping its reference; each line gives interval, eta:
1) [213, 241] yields 0.98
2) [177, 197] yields 0.78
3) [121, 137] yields 0.87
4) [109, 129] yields 1.15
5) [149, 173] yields 0.79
